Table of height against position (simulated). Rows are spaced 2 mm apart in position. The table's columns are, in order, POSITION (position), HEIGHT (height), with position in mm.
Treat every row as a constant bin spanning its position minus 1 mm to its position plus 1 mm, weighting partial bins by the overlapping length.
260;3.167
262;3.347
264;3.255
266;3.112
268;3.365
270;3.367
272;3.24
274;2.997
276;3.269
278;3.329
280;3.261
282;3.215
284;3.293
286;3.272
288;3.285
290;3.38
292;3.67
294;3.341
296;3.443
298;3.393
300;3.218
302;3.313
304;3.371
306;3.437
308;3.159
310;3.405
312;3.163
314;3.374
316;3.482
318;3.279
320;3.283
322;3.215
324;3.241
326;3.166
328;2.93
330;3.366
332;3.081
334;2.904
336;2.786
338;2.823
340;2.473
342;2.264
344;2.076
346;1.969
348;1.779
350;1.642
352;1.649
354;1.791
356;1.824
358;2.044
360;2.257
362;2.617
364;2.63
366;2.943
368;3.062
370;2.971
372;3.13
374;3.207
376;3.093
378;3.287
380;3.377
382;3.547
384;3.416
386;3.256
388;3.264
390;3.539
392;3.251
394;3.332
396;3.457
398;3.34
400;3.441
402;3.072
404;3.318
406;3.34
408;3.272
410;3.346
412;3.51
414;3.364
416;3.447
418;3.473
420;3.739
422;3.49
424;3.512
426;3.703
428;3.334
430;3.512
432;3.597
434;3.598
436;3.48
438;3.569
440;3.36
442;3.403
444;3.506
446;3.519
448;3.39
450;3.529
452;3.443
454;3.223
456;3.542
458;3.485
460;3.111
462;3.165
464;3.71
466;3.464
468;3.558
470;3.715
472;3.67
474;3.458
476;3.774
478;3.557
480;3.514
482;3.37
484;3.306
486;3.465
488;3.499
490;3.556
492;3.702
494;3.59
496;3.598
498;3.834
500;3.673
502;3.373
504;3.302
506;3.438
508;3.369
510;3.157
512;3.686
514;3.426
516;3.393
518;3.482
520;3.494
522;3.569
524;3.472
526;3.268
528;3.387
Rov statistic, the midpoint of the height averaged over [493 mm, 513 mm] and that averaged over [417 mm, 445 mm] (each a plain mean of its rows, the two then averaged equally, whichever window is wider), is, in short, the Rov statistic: 3.51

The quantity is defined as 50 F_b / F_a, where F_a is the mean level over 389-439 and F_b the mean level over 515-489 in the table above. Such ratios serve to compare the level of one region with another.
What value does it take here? 51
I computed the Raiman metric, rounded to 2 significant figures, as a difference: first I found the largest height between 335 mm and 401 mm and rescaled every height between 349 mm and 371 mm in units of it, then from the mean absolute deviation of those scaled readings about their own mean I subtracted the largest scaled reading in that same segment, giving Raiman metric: -0.73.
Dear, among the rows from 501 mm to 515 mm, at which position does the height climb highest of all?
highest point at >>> 512 mm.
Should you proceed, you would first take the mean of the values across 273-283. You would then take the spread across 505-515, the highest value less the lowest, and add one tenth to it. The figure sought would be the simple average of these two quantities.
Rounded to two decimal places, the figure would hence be 1.92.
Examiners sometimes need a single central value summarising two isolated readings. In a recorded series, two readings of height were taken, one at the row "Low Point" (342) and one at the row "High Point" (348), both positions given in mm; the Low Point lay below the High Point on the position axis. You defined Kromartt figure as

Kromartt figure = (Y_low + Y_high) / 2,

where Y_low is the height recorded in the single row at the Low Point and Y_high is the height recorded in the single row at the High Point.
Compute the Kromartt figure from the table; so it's 2.02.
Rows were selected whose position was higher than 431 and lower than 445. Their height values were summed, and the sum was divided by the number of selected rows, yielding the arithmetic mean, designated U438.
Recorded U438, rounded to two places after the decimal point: 3.50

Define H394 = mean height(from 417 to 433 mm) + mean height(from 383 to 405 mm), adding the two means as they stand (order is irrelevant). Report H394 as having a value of 6.9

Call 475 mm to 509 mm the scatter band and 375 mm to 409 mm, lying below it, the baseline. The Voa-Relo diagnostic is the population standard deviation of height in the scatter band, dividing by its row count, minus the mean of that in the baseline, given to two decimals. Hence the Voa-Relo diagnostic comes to -3.18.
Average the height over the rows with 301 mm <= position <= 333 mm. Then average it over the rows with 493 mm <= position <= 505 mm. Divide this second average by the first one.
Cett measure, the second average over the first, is 1.09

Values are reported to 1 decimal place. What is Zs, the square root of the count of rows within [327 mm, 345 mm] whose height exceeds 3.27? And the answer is 1.0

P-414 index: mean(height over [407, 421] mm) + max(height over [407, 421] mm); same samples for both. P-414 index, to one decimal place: 7.2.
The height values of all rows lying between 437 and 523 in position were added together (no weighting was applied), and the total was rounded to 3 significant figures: 150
